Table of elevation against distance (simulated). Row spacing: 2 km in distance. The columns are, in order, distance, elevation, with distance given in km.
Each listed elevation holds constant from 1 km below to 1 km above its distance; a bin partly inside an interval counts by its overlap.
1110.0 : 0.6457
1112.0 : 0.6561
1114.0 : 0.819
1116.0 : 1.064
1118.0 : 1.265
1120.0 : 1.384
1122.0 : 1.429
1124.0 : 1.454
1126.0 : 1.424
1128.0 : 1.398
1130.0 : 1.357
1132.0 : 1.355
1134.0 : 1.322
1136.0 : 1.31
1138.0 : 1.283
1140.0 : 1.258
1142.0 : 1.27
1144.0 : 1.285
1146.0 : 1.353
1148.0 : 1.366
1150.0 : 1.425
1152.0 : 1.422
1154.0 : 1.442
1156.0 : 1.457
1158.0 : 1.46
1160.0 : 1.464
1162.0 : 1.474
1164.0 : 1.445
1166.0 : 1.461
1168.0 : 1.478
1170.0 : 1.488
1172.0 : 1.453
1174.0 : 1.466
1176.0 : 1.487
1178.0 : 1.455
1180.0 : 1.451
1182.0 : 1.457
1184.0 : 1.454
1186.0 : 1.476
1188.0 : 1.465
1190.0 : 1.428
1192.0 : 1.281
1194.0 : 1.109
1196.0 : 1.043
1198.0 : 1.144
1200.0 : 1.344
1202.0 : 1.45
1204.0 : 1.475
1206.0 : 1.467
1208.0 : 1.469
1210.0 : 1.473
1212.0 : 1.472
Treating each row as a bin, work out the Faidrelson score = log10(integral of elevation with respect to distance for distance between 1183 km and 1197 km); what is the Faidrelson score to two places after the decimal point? 1.27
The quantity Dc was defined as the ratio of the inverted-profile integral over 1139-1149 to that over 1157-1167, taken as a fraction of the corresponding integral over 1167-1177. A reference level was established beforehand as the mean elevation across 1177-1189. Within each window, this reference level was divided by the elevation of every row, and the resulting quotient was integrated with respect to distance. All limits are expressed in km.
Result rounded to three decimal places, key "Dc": 0.113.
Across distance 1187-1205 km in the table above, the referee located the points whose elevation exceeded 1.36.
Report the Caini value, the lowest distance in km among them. 1188.0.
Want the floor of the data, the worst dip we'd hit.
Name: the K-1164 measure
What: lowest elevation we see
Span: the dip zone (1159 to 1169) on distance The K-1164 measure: 1.445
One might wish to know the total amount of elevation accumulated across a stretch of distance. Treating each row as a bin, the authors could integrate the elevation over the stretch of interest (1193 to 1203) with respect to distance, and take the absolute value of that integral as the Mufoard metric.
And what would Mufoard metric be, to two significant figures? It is 12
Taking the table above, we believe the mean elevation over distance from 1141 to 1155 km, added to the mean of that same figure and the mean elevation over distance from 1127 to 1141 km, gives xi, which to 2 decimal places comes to 2.71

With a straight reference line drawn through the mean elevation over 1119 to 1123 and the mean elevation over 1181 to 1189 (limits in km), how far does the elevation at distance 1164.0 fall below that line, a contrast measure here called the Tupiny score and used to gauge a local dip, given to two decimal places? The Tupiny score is 0.00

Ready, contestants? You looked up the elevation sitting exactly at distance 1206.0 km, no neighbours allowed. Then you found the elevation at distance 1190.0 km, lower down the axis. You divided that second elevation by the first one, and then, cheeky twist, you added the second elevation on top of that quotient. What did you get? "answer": 2.40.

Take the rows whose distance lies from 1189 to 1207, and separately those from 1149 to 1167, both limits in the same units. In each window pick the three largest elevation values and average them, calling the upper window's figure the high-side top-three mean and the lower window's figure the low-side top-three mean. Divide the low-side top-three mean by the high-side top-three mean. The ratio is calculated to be 1.00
